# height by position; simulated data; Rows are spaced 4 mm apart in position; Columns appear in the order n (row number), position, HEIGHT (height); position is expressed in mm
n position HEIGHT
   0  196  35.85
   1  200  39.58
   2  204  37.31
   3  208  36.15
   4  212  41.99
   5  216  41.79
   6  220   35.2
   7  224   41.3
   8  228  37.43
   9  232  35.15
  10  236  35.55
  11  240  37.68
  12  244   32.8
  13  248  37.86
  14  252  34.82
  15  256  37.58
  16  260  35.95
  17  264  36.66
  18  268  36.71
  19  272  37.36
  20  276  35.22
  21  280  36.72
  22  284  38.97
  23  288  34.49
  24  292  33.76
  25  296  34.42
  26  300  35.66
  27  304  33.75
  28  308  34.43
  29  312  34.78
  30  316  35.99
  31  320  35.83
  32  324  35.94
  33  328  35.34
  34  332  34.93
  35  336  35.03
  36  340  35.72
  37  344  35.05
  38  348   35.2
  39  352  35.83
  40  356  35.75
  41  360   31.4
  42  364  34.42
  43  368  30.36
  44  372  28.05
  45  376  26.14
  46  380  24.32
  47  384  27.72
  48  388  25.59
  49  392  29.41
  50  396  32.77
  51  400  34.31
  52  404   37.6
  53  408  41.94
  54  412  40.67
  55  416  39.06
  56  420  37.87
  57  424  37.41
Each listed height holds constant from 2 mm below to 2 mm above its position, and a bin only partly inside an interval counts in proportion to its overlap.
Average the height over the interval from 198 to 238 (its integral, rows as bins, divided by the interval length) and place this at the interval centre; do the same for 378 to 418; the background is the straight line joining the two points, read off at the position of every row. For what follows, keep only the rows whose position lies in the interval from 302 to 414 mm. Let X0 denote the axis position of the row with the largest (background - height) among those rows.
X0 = 380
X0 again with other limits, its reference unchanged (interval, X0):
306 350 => 308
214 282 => 244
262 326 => 292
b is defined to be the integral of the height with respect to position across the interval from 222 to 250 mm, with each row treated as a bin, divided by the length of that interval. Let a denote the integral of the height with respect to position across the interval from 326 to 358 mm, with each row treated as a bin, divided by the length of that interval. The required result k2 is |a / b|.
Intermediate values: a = 35.4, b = 36.8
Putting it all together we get 0.96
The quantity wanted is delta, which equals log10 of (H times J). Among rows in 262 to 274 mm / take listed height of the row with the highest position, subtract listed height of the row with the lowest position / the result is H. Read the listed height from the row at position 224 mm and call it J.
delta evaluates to 1.5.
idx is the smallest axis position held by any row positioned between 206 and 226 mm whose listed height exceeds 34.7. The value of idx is 208 mm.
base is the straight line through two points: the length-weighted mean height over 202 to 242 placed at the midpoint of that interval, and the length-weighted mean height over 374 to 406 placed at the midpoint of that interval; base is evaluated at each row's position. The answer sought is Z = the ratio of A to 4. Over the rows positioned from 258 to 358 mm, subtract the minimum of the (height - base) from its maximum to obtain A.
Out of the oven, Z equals 1.3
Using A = 5.1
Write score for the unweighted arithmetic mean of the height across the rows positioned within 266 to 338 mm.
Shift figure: 35.5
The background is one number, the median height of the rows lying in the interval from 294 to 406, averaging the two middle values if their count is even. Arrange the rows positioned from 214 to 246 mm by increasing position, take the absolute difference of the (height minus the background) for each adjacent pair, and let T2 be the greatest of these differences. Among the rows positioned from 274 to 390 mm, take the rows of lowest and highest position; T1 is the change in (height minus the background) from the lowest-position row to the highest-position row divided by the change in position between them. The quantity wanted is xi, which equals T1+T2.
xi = 6.5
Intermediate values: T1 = -0.09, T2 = 6.59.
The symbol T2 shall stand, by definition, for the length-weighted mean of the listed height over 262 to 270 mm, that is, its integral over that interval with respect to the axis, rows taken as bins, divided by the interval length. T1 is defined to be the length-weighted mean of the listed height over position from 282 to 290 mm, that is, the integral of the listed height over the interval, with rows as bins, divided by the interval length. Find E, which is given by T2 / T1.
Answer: 1.00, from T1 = 36.7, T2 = 37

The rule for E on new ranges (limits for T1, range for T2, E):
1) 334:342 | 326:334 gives 0.99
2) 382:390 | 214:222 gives 1.44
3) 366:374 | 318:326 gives 1.23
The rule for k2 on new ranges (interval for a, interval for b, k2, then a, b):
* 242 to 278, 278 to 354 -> 1.02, 36.1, 35.4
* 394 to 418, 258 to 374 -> 1.08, 37.7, 35.0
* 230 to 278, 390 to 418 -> 0.99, 36.1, 36.5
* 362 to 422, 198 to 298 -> 0.89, 32.7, 36.9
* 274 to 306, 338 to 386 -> 1.12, 35.4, 31.7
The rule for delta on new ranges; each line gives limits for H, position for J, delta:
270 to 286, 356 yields 1.8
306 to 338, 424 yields 1.4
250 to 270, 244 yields 1.8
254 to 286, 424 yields 1.7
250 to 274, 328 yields 2.0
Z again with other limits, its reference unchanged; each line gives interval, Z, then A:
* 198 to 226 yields 1.6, 6.4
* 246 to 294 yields 1.4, 5.7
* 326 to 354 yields 0.5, 1.9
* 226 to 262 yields 1.3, 5.4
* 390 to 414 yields 3.3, 13.3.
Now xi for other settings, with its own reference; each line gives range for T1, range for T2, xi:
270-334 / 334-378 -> 4.3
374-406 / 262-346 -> 4.9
